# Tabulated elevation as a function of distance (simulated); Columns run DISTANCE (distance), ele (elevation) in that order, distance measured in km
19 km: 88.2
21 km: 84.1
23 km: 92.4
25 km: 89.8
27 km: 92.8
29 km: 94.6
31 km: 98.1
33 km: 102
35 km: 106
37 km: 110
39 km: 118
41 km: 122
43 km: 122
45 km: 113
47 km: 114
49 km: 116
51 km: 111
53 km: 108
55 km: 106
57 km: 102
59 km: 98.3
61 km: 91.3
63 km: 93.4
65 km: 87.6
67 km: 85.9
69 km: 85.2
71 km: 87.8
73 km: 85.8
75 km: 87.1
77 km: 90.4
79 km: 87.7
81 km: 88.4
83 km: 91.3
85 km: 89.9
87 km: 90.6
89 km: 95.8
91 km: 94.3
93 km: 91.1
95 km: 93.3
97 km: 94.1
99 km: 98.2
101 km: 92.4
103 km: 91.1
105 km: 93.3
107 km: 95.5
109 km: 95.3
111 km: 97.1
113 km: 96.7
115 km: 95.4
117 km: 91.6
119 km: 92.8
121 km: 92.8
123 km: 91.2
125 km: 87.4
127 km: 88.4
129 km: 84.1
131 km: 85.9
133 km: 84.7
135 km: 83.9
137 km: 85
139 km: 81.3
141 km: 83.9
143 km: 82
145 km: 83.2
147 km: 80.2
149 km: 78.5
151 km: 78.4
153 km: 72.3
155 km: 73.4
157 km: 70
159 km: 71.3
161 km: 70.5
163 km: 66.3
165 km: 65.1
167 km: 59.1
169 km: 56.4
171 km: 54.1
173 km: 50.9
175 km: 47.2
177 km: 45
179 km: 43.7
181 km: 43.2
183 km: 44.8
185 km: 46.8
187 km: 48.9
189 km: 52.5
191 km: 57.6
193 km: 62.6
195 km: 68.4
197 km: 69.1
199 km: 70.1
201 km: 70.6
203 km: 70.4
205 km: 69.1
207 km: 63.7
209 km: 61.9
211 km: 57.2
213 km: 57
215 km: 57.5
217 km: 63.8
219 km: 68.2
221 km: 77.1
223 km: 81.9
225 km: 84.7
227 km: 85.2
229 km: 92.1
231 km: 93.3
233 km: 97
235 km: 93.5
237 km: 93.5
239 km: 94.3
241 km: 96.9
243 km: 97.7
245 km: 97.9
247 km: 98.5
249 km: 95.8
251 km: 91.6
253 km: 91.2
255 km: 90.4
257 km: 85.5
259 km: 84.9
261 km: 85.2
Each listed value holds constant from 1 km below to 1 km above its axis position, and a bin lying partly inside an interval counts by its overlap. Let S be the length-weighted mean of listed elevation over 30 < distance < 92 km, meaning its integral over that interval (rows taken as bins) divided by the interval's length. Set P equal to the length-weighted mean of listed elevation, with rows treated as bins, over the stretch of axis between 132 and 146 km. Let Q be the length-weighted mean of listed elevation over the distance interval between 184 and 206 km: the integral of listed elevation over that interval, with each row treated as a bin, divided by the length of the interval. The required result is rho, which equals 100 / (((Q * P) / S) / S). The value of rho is 190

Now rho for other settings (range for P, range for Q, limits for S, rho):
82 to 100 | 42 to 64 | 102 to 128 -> 87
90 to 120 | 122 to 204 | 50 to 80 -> 137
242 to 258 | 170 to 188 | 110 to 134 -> 186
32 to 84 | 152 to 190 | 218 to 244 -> 138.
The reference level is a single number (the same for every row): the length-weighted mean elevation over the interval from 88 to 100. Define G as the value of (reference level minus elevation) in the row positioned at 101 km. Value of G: 2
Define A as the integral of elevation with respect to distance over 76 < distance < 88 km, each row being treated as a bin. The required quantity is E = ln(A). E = 6.98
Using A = 1077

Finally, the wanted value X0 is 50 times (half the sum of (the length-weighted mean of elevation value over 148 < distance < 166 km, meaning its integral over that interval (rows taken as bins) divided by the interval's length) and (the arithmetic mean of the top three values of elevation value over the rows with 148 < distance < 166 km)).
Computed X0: 3713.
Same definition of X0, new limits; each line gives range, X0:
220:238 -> 4584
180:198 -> 3039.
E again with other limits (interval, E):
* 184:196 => 6.51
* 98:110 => 7.03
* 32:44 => 7.22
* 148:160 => 6.79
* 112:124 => 7.02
